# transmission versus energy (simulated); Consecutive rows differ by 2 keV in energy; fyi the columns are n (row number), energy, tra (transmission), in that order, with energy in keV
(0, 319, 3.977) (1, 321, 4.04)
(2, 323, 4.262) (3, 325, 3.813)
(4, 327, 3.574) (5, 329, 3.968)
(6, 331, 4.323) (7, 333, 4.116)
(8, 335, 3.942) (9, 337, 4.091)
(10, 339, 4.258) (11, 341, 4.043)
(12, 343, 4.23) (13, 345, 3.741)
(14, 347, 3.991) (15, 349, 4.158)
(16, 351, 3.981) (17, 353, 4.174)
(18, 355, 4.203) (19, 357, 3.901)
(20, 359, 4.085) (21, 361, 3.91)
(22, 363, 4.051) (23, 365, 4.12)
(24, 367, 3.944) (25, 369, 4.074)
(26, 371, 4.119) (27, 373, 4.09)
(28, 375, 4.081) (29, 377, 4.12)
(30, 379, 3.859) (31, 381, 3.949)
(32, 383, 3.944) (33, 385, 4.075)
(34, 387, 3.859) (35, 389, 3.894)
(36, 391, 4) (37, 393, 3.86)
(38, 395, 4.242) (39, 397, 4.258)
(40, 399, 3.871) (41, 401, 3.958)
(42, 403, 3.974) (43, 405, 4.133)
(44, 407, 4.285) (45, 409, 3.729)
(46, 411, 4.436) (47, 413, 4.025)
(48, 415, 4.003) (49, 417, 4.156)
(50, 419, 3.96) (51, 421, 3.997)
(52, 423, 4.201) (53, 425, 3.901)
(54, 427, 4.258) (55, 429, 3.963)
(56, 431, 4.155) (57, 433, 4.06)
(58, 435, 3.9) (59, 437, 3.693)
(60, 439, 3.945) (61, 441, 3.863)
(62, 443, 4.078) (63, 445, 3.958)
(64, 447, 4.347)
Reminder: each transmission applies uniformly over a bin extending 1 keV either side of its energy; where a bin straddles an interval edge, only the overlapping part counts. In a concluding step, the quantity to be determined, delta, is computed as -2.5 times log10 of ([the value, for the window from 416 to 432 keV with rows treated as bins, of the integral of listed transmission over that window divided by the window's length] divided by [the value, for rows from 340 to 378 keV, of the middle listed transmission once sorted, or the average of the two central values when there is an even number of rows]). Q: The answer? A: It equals 0.002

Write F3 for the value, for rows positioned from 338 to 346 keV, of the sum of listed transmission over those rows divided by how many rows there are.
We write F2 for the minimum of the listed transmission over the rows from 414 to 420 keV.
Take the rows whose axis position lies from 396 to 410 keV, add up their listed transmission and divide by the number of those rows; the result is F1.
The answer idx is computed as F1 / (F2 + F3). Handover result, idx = 0.502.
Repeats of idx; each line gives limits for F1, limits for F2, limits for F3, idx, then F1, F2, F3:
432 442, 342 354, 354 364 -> 0.501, 3.89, 3.741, 4.03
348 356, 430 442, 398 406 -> 0.538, 4.13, 3.693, 3.98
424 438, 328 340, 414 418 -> 0.497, 3.99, 3.942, 4.08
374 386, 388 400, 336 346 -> 0.505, 4.00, 3.86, 4.07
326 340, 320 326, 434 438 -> 0.531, 4.04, 3.813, 3.80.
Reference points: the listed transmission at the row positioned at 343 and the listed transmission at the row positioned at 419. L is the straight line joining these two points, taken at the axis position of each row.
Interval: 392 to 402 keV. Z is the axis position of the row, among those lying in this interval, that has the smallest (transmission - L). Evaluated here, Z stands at 393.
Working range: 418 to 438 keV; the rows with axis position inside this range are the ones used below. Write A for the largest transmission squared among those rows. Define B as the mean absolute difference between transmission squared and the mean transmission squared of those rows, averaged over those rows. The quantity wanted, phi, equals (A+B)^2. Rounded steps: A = 18.1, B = 1.0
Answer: 367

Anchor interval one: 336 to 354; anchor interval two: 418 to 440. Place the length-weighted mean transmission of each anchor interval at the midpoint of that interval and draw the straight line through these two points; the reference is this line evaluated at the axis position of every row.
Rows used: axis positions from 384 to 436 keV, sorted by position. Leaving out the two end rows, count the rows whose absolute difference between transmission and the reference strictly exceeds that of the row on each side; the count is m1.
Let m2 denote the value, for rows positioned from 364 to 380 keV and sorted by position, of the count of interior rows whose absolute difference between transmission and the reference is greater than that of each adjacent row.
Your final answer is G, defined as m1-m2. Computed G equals 5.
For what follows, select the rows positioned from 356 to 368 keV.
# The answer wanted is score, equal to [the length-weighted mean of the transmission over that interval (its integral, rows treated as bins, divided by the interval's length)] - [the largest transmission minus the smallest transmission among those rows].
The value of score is 3.78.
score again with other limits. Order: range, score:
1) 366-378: 3.90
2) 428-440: 3.49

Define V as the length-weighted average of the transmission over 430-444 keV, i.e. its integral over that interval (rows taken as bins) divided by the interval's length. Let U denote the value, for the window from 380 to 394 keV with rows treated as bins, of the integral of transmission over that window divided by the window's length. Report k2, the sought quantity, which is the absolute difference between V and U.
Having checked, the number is 0.016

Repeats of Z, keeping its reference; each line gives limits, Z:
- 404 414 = 409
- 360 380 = 361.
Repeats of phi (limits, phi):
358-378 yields 303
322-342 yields 402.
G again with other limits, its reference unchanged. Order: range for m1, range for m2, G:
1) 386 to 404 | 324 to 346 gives -3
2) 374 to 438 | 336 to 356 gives 7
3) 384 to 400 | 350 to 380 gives -2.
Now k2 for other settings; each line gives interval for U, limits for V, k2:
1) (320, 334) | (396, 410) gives 0.016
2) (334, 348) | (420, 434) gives 0.034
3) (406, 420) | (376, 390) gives 0.128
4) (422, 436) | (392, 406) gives 0.020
